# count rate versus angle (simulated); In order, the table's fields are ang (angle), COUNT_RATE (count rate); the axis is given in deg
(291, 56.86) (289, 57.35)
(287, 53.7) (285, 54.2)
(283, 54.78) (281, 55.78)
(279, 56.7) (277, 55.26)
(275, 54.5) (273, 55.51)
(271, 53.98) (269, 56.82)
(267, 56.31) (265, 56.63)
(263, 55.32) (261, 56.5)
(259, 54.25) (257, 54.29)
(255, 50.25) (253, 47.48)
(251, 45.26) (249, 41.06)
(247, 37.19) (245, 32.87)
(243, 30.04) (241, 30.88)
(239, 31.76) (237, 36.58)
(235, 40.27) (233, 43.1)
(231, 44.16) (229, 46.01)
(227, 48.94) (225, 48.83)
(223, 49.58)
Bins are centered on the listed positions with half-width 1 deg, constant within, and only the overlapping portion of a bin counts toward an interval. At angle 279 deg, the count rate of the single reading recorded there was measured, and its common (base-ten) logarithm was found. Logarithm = 1.75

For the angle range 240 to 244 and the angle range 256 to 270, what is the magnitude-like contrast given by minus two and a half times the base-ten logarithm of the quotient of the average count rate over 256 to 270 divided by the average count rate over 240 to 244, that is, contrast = -0.66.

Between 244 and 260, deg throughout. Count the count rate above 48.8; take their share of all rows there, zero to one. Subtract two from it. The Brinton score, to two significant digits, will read -1.6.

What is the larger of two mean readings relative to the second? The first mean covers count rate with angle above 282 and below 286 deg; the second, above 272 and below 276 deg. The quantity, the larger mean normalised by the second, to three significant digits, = 1.00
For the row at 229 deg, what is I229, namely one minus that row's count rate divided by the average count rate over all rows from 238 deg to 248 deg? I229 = -0.41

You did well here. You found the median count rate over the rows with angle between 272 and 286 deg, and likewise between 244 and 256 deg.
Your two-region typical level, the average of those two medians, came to 49.2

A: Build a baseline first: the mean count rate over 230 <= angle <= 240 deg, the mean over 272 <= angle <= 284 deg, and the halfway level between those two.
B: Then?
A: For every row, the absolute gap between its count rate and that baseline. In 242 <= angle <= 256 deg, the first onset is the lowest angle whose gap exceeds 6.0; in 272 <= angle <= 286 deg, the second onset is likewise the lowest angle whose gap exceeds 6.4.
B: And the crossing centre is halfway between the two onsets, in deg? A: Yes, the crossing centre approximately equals 258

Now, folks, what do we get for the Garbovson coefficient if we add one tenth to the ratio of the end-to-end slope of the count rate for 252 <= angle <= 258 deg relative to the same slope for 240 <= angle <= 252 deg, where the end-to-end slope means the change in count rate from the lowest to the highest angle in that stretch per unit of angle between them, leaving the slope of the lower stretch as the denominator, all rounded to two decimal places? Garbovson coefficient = 1.28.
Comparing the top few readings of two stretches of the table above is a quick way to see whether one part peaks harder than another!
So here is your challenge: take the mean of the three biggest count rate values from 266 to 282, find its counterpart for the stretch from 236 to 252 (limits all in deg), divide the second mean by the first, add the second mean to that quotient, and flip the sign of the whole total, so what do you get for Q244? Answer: -41.9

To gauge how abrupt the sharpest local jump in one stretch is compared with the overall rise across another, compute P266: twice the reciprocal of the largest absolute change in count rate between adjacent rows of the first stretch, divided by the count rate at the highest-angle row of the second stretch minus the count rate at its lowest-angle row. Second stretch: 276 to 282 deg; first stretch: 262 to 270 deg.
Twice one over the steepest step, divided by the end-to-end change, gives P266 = 2.9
